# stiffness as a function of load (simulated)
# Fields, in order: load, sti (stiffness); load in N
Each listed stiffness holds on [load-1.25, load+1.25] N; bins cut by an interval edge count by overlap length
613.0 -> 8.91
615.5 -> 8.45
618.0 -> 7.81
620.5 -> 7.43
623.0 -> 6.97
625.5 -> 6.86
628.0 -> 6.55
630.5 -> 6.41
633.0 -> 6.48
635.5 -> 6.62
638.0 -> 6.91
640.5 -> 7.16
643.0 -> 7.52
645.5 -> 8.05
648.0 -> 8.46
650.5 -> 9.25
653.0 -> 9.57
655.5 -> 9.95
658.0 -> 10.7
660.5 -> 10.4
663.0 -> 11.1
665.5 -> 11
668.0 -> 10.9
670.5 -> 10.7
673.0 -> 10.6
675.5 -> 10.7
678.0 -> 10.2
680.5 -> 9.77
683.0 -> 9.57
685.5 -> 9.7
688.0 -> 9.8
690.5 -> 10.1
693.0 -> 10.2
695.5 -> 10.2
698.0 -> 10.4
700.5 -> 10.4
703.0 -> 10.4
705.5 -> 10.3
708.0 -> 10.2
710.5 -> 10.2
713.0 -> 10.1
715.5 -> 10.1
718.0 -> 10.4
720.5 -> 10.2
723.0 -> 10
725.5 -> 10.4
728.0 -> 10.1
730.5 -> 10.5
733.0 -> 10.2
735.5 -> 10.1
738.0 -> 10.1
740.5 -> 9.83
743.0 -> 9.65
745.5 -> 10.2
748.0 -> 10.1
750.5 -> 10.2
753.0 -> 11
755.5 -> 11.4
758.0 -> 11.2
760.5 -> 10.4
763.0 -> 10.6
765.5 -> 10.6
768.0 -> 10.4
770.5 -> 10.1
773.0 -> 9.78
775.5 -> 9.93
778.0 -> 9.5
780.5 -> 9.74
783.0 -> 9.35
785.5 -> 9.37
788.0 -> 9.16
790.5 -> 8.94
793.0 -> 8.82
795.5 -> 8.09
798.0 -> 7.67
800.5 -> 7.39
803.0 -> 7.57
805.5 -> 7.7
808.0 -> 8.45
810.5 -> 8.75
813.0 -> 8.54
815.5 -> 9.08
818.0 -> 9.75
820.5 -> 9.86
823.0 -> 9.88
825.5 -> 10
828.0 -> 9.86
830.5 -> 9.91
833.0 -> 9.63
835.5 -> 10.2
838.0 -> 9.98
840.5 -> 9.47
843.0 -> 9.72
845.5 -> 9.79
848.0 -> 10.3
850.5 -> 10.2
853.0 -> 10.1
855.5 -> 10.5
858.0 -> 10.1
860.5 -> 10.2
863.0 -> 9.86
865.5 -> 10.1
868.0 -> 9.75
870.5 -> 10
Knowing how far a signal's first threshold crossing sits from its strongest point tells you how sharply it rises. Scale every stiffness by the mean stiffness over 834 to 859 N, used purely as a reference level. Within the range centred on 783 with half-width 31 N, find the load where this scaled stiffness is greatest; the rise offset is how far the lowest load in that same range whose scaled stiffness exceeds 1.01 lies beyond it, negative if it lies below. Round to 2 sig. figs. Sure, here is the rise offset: -2.5 N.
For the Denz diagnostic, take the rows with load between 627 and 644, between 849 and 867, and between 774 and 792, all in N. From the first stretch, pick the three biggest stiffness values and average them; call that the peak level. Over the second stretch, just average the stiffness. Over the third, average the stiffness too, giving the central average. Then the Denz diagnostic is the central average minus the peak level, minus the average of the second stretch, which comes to -7.9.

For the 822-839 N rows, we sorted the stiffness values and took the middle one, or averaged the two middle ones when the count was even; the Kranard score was 9.9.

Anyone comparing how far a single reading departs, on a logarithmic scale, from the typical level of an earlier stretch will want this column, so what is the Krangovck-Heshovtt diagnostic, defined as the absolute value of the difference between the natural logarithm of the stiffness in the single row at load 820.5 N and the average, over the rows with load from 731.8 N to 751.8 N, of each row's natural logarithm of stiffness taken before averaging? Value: 0.019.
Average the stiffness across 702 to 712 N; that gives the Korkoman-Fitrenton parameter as 10.3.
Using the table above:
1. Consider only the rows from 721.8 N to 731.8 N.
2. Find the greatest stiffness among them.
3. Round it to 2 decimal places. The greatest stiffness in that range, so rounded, 10.50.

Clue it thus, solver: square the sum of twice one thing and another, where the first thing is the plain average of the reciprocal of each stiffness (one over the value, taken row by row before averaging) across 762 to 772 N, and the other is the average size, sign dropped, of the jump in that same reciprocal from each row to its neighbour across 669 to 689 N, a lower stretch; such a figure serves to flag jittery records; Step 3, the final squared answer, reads 0.038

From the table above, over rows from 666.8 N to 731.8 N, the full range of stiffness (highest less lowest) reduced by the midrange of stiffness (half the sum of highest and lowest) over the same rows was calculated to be -8.9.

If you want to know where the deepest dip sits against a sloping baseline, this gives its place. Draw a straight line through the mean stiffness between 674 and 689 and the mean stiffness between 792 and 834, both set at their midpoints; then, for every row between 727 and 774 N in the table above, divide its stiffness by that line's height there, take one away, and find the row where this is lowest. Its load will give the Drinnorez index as 743.0 N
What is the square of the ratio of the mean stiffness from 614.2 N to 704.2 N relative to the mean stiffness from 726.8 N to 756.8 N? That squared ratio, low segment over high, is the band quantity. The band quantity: 0.78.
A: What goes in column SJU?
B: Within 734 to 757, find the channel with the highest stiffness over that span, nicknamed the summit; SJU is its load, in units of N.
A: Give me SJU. 755.5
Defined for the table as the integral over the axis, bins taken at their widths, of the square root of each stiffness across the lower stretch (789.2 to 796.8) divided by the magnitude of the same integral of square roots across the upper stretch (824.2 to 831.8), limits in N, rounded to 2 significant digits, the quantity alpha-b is 0.93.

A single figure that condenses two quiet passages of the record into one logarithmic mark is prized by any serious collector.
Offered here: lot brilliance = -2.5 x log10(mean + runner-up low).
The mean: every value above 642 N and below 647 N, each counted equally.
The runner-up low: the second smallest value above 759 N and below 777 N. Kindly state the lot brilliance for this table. -3.12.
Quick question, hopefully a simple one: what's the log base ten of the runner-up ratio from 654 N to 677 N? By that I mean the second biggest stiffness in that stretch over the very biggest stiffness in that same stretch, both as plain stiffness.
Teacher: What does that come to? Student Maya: -0.0039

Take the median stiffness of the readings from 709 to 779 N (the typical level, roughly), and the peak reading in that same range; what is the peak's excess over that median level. 1.20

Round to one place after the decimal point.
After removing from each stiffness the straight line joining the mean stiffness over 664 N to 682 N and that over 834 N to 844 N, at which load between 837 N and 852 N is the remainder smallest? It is 840.5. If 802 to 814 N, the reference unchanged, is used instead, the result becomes 803.0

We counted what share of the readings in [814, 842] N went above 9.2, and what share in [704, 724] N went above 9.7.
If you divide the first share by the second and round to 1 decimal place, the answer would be 0.9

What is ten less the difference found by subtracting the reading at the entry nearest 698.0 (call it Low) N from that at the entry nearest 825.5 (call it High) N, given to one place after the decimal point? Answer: 10.4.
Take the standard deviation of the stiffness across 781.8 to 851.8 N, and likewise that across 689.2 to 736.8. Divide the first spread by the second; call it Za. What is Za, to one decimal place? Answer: 6.2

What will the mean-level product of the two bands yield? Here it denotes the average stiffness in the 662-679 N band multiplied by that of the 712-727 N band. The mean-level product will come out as 110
